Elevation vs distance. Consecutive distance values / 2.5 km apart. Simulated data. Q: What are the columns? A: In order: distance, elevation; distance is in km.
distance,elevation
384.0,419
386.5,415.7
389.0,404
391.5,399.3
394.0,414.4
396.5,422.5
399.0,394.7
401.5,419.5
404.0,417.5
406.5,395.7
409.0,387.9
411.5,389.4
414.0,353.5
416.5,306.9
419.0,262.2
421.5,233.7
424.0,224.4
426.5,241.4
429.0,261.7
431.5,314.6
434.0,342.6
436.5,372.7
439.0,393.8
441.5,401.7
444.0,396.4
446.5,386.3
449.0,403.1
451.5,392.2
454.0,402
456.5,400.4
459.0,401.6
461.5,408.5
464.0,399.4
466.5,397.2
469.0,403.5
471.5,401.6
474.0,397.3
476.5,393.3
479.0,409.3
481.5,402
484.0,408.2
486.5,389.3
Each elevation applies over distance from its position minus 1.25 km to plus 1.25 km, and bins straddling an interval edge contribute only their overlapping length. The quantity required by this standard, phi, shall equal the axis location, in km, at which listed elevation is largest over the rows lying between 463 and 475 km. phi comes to 469.0 km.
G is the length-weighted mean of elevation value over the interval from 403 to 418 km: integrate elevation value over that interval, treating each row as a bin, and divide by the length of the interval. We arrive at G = 373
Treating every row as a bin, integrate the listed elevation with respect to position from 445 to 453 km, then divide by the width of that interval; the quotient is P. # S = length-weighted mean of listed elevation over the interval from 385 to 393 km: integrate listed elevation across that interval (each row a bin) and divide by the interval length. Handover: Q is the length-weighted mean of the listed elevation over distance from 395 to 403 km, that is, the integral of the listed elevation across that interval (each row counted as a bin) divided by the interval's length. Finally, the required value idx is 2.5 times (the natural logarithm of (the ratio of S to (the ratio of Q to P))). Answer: 14.9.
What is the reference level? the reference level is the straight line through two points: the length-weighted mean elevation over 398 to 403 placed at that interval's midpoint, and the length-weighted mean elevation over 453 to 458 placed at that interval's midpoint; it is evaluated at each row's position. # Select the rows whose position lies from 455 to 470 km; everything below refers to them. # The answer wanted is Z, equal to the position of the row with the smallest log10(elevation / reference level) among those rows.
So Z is 466.5 km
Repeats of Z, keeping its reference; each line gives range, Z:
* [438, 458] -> 446.5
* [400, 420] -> 419.0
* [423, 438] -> 424.0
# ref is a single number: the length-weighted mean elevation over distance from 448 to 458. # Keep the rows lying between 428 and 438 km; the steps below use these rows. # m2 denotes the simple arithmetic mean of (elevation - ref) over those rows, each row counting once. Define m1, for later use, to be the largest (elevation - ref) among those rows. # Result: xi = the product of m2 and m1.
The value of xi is 2041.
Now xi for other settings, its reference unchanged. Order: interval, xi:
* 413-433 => 5717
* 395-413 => 104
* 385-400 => 209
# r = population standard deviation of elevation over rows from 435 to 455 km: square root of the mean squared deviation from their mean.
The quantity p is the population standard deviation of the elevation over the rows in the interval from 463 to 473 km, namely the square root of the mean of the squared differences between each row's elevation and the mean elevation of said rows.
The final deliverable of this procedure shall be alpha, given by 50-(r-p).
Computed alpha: 43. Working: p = 2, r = 10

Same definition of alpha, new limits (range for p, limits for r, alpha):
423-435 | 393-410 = 82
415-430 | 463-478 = 74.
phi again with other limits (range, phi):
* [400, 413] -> 401.5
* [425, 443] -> 441.5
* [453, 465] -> 461.5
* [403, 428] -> 404.0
